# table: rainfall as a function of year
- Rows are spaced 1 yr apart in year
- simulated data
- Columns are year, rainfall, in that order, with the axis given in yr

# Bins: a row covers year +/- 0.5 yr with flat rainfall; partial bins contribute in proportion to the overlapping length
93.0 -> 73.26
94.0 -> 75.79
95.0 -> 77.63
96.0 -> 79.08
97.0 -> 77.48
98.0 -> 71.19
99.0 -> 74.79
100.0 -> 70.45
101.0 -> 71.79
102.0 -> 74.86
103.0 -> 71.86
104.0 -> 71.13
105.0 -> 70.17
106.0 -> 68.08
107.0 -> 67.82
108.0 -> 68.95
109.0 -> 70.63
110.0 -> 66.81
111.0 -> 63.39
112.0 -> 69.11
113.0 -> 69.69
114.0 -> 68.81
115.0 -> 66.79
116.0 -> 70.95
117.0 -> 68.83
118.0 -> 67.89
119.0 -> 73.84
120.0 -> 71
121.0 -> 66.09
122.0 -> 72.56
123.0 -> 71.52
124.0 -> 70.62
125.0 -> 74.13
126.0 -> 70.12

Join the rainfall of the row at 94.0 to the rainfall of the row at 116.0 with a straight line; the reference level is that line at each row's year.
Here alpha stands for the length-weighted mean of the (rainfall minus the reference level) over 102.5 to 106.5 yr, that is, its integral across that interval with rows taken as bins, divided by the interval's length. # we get -3.2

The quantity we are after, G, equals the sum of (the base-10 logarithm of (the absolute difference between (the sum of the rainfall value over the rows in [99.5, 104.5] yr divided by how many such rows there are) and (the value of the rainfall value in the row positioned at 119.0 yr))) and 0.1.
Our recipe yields 0.36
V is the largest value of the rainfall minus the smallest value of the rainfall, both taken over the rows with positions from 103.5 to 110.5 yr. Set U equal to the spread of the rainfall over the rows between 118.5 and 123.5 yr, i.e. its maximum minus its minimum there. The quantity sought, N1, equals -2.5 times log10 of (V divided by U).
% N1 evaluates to 0.6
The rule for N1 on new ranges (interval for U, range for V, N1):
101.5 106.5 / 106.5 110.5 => 0.6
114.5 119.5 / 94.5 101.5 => -0.2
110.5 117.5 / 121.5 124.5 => 1.5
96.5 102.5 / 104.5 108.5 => 1.2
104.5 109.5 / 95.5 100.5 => -1.2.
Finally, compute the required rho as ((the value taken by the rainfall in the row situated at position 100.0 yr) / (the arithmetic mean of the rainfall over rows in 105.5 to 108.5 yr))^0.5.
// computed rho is 1.02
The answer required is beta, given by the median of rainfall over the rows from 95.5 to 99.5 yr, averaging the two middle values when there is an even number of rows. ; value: 76.1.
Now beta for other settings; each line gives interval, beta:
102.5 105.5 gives 71.1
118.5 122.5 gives 71.8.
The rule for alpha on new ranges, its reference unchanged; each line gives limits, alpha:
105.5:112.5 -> -4.7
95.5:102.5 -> -0.5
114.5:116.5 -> -2.2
